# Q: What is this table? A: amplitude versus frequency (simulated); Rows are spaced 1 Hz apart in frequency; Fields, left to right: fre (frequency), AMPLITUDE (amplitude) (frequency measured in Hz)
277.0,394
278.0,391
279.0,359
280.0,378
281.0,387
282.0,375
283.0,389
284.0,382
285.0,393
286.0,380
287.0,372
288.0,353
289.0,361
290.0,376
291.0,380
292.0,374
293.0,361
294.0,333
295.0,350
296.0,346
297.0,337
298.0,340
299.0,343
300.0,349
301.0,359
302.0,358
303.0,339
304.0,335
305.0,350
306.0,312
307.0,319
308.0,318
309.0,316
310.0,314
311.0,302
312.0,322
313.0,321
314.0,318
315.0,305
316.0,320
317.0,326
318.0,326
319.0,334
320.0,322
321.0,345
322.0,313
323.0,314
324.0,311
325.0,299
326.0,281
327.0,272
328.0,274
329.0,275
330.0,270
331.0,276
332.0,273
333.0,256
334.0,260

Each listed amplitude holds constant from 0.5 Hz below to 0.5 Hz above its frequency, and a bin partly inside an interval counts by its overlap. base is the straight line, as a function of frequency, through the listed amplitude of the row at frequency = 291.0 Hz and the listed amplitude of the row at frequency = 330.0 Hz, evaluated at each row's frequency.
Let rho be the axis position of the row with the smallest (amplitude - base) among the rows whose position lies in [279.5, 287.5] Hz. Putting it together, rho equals 280.0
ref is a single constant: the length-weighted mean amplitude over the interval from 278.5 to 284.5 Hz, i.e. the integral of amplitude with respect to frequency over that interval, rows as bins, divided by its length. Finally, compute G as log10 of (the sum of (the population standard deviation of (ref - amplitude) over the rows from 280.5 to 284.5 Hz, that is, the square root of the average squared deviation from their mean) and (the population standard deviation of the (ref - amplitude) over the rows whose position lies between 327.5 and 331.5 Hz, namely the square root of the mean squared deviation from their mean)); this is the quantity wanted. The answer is 0.89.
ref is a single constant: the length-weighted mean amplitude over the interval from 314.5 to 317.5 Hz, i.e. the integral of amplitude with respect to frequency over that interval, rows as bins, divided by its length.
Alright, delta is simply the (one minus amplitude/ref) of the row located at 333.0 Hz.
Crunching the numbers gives 0.2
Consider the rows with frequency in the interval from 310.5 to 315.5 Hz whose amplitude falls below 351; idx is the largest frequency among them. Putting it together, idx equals 315.0 Hz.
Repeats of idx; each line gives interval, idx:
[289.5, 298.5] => 298.0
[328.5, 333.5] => 333.0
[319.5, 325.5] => 325.0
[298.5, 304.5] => 304.0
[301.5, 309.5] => 309.0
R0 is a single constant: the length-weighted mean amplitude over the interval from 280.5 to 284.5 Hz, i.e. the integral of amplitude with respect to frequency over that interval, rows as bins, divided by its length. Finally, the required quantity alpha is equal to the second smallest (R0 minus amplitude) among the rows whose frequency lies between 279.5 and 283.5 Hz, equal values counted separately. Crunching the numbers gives -4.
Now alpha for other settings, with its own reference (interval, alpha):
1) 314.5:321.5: 49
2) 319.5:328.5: 61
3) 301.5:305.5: 33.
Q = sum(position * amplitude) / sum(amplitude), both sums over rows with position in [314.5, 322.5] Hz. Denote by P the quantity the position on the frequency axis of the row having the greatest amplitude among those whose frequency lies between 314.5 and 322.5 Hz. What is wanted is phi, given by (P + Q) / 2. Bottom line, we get 319.8 Hz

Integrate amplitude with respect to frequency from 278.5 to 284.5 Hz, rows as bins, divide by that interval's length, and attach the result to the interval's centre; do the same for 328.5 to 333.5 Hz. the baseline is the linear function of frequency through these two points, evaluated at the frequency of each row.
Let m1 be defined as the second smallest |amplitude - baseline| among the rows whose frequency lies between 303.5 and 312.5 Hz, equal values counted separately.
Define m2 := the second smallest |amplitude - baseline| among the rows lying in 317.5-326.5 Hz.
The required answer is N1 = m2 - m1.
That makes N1 14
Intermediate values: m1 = 2.1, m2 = 16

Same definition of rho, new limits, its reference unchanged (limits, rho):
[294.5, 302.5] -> 297.0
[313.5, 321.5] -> 315.0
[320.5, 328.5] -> 327.0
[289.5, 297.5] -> 294.0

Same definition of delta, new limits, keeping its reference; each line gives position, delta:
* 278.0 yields -0.2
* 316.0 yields 0.0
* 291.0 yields -0.2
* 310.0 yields 0.0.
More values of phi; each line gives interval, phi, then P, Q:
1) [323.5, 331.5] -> 325.7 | 324.0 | 327.4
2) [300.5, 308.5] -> 302.7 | 301.0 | 304.4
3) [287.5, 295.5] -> 291.2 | 291.0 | 291.5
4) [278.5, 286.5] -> 283.8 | 285.0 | 282.5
